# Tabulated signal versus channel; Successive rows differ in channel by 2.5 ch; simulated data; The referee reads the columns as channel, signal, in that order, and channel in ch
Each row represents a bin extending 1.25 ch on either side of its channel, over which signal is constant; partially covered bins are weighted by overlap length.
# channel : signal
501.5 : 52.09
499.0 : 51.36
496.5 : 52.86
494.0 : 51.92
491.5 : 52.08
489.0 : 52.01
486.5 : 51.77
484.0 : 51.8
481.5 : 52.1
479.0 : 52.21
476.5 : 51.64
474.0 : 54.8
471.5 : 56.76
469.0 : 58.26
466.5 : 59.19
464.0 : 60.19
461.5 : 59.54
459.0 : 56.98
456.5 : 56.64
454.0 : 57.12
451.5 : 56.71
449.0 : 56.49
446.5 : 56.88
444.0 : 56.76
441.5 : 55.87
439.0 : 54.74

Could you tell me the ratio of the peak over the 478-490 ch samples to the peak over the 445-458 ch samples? 0.91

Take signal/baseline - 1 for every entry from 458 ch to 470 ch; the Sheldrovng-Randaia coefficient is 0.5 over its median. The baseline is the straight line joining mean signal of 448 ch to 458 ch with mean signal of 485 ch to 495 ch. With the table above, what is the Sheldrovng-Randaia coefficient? 7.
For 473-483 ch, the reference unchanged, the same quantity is -25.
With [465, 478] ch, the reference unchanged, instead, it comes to 11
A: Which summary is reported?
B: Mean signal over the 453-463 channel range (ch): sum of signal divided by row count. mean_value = 58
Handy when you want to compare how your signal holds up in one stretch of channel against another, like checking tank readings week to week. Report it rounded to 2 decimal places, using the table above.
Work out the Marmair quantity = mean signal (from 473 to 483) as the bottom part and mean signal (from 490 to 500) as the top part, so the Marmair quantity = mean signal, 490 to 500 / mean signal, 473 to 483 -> 0.99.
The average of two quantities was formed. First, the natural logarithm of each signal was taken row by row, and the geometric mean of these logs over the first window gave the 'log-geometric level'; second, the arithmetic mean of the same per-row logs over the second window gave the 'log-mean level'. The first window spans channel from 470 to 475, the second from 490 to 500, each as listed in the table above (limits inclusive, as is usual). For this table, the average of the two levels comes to 3.987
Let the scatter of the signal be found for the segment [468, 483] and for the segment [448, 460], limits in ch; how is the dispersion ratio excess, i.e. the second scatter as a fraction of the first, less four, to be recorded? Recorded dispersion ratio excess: -3.9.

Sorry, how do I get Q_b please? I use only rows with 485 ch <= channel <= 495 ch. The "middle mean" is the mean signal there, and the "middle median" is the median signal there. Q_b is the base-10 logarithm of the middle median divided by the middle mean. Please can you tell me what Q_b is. 0.0002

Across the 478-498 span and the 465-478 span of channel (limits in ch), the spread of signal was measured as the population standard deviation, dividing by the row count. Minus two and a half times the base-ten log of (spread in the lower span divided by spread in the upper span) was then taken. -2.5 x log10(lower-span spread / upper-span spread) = -2.3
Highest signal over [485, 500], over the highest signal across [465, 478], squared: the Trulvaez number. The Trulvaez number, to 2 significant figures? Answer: 0.80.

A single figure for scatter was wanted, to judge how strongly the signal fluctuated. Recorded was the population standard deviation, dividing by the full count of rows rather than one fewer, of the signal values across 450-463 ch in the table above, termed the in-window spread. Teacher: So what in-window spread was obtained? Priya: 1.1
